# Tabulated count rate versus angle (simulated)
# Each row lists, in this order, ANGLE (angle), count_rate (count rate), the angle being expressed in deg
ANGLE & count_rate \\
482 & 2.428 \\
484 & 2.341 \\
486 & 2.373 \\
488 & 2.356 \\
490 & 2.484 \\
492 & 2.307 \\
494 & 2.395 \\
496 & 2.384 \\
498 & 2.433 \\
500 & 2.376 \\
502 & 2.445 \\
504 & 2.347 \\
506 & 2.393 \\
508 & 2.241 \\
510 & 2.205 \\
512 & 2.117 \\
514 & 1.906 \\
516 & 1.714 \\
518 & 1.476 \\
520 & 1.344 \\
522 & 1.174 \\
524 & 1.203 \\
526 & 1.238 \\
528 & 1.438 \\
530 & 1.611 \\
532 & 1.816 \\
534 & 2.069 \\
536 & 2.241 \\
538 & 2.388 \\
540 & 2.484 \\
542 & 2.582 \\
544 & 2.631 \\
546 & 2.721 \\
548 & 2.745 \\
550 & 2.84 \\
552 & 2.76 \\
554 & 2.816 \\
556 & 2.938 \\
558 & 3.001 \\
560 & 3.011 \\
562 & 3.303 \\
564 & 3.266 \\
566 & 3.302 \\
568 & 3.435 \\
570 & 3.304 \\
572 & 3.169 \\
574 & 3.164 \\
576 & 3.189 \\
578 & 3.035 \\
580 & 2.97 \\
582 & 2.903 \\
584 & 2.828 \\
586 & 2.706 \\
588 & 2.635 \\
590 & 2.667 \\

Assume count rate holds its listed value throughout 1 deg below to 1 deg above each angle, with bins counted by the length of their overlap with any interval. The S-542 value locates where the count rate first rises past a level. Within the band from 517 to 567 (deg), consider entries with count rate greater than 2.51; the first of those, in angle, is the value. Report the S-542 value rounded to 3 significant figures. 542 deg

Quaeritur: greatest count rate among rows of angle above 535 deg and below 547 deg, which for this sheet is 2.721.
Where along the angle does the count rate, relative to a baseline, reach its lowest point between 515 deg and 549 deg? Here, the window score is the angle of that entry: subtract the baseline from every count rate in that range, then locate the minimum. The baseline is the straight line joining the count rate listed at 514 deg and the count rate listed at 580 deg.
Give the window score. 524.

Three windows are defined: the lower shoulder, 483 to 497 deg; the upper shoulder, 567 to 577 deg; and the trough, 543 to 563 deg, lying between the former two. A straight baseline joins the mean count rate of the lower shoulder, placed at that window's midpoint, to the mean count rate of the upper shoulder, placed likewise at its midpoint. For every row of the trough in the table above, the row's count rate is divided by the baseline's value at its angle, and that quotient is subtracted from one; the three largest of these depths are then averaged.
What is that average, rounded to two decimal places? 0.10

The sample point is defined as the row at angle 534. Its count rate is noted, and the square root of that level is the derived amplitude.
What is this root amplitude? 1.44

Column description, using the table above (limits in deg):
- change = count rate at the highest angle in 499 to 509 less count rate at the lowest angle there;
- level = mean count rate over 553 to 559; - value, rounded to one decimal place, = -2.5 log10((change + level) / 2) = -0.4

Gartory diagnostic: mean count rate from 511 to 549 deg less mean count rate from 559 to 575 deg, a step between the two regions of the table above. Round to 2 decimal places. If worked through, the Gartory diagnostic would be -1.30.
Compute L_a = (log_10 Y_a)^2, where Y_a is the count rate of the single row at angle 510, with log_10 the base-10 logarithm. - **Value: 0.12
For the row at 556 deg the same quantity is 0.22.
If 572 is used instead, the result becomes 0.25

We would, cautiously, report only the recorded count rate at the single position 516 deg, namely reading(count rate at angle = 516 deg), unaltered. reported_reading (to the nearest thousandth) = 1.714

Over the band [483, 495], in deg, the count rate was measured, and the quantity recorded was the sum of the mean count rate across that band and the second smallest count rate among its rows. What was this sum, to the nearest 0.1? 4.7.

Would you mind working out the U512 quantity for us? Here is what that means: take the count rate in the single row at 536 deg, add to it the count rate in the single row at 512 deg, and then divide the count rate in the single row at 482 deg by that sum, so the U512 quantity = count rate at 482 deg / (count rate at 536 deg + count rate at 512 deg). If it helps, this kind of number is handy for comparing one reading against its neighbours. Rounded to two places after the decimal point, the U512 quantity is 0.56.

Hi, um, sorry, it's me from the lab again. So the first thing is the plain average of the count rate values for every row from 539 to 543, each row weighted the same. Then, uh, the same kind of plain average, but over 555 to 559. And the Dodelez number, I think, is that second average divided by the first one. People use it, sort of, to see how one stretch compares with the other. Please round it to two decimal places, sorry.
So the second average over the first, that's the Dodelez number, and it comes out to 1.17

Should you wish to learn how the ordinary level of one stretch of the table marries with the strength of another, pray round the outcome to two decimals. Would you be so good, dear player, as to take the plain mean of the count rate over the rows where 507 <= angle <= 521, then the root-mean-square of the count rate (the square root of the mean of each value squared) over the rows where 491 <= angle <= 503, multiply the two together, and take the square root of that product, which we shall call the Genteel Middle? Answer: 2.11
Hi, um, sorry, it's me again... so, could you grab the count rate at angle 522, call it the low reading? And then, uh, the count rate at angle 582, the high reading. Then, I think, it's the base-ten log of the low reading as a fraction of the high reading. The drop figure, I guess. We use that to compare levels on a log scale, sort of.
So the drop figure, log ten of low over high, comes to -0.39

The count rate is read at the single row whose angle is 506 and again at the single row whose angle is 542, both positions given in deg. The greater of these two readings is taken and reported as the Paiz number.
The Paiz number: 2.58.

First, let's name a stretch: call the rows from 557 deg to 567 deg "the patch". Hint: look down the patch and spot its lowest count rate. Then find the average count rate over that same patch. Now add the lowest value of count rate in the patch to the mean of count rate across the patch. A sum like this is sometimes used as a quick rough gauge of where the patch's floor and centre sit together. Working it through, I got 6.2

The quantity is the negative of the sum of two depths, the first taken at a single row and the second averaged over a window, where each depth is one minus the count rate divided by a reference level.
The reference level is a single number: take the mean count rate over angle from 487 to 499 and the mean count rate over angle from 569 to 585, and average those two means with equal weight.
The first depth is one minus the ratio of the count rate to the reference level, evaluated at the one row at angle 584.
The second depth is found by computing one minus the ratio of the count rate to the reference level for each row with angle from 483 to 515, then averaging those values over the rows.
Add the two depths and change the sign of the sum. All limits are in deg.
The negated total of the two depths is -0.12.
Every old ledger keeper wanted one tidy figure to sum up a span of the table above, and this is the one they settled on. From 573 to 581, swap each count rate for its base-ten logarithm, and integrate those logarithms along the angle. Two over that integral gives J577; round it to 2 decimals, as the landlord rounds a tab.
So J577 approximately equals 0.51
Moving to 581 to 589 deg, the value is 0.57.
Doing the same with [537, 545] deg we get 0.62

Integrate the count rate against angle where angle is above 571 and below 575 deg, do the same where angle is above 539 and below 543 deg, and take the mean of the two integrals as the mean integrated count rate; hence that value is 11.4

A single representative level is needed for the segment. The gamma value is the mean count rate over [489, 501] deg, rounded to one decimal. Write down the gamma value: 2.4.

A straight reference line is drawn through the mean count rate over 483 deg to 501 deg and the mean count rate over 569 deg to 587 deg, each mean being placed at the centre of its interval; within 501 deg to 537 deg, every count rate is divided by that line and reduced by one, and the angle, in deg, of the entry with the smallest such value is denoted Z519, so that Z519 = 522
